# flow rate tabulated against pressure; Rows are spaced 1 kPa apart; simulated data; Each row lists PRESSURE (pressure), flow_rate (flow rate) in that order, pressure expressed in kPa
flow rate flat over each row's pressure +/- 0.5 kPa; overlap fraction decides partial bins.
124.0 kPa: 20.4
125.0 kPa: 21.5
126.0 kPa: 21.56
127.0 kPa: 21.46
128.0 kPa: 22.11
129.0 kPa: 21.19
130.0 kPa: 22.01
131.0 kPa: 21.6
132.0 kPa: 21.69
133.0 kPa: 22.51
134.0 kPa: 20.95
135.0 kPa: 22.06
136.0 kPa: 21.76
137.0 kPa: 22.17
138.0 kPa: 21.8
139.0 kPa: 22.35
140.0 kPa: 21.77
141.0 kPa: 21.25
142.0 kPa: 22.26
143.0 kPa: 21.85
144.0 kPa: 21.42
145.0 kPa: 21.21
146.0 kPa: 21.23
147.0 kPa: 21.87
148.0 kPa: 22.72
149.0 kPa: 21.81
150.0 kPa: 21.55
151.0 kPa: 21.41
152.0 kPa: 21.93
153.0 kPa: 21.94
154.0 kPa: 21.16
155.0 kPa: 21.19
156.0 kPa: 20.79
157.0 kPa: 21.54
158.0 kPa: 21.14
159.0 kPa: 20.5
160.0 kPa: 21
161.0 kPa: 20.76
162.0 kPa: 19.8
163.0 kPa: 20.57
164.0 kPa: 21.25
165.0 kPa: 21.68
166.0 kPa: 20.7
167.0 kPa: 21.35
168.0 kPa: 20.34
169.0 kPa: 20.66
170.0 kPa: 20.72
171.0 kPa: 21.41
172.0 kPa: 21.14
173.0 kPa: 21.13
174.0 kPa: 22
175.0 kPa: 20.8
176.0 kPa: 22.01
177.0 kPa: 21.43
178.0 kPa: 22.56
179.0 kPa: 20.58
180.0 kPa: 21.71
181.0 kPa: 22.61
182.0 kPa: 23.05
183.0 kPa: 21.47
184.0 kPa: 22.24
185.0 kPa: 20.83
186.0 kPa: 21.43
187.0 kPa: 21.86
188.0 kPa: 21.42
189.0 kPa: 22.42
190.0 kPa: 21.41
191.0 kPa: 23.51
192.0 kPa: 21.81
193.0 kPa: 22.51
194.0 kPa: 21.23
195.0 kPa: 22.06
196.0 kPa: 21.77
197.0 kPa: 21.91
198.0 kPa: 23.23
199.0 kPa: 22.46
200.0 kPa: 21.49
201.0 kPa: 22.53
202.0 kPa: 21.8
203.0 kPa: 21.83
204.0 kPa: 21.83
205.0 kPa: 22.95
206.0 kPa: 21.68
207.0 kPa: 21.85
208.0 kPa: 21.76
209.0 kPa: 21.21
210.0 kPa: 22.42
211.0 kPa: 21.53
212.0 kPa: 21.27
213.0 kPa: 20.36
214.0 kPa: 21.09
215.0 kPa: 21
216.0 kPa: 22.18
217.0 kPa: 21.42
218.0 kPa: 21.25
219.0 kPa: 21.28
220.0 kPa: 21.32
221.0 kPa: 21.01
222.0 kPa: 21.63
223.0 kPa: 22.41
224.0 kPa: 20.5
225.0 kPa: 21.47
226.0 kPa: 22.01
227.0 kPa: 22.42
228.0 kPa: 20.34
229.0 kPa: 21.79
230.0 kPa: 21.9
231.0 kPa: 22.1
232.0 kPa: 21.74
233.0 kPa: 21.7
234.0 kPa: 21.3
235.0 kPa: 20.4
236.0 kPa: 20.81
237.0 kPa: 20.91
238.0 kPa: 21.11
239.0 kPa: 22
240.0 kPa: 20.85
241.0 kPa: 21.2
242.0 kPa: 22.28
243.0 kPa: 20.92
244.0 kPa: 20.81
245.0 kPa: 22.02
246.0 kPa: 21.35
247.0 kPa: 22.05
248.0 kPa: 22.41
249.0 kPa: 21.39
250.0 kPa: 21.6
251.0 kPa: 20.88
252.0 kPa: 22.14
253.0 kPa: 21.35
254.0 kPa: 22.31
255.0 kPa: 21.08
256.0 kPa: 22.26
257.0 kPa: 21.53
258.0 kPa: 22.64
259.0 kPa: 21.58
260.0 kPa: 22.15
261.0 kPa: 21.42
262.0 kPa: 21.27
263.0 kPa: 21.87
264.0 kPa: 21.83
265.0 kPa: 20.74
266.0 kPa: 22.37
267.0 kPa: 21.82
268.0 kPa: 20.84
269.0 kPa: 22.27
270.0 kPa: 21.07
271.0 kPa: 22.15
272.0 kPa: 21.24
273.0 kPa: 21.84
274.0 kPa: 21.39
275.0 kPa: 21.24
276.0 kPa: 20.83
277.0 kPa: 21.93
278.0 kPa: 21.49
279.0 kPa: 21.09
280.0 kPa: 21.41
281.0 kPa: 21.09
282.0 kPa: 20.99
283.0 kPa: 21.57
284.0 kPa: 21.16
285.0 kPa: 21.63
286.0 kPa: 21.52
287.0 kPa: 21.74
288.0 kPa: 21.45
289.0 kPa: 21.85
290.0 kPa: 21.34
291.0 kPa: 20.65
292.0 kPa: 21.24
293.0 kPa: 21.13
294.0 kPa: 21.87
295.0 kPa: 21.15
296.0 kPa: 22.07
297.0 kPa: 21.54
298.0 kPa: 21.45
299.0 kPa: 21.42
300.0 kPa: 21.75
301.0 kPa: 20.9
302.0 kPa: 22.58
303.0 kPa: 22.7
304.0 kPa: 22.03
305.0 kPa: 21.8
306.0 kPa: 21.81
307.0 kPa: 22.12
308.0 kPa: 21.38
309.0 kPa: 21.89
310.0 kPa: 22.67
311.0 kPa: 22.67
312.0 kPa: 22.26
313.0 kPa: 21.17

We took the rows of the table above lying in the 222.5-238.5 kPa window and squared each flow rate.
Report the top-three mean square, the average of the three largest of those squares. 498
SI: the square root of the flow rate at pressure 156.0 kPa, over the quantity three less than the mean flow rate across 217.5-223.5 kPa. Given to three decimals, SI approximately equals 0.247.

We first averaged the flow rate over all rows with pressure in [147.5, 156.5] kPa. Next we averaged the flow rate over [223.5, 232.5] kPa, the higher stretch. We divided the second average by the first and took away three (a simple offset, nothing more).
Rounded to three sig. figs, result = -2.00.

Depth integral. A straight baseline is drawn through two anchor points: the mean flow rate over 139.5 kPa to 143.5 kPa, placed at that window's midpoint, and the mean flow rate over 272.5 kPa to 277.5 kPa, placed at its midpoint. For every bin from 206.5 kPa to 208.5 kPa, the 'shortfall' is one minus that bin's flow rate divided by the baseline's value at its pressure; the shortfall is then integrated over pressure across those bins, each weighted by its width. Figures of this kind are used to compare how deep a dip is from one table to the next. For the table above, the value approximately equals -0.02 kPa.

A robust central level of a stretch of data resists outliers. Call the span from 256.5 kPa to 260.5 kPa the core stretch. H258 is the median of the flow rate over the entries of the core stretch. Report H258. 21.9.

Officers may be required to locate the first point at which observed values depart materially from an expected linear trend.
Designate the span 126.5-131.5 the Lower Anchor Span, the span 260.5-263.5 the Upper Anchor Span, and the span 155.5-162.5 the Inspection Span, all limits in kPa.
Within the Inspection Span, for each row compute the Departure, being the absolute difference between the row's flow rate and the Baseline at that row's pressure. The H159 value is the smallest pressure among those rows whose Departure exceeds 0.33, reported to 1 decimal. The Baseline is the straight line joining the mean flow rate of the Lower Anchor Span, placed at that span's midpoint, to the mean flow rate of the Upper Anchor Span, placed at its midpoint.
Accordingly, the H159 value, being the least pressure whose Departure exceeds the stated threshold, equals 156.0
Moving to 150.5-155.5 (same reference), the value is 154.0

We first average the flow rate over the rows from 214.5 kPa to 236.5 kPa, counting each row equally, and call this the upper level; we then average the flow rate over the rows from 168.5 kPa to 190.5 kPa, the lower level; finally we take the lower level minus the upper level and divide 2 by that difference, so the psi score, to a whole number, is 15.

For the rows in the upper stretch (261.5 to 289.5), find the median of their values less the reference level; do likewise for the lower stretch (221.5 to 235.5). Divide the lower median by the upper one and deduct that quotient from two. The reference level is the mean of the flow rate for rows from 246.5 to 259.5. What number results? 1.8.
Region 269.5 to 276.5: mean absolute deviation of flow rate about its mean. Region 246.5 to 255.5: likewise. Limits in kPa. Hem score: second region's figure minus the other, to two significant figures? 0.13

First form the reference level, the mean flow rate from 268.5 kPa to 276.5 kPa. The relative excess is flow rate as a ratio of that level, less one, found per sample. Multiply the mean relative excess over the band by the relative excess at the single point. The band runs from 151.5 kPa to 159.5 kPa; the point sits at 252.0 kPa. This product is -0.0003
